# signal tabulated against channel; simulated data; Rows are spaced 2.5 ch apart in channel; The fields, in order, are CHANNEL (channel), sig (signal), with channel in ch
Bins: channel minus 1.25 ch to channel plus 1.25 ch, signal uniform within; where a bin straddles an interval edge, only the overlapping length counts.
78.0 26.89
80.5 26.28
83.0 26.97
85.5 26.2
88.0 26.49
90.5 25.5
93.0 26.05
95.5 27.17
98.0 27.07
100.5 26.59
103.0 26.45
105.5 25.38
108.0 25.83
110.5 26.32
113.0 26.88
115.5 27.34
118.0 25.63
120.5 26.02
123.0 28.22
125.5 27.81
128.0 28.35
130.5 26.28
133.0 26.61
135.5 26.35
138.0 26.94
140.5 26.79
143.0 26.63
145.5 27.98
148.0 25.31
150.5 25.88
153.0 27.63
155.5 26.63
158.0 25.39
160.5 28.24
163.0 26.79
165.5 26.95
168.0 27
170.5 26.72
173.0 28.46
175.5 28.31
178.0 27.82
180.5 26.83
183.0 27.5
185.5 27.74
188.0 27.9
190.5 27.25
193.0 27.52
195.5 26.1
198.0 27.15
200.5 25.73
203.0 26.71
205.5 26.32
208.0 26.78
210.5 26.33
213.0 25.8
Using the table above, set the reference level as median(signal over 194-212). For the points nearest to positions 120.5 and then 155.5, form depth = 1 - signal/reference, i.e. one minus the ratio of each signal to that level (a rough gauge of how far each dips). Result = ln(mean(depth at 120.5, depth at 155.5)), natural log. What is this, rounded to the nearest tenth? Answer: -8.6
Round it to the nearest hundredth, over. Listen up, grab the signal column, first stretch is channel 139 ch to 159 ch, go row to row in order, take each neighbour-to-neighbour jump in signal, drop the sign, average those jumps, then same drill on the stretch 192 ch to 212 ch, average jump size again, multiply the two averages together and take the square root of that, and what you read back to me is 1.05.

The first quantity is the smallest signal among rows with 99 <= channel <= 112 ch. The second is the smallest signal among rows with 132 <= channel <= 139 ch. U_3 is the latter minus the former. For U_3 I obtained 0.97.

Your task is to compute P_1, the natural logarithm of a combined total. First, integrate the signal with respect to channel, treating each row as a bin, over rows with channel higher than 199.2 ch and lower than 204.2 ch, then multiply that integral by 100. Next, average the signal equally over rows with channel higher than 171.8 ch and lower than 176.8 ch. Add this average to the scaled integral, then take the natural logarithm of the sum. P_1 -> 9.48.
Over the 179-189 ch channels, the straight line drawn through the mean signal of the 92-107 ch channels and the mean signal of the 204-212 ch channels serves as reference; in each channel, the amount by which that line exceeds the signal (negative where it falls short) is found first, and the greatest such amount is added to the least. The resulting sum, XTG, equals -1.8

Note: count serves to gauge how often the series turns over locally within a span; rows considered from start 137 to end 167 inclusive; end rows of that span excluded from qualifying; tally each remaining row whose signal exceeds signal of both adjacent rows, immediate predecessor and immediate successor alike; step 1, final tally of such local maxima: 3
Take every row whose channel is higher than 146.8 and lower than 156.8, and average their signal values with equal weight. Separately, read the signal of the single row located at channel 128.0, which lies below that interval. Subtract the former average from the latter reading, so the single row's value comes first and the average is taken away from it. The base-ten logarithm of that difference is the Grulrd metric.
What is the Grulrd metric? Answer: 0.298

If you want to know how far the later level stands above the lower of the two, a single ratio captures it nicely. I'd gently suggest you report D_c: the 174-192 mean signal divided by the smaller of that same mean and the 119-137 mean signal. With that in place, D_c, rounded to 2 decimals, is 1.02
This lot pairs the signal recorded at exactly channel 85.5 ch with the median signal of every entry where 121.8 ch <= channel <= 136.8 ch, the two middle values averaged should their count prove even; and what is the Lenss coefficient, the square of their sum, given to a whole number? 2853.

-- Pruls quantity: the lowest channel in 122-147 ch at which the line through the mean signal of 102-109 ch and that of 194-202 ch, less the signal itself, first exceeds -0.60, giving 130.5 ch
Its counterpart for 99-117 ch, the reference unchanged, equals 103.0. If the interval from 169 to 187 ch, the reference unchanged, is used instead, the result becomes 170.5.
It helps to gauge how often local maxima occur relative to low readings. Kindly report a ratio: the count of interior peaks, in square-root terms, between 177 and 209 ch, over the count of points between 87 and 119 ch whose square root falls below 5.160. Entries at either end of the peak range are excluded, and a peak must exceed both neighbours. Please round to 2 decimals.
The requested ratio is 0.44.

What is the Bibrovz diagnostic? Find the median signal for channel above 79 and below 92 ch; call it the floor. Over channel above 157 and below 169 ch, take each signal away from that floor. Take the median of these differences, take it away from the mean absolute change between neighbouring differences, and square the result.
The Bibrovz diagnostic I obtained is 3.2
